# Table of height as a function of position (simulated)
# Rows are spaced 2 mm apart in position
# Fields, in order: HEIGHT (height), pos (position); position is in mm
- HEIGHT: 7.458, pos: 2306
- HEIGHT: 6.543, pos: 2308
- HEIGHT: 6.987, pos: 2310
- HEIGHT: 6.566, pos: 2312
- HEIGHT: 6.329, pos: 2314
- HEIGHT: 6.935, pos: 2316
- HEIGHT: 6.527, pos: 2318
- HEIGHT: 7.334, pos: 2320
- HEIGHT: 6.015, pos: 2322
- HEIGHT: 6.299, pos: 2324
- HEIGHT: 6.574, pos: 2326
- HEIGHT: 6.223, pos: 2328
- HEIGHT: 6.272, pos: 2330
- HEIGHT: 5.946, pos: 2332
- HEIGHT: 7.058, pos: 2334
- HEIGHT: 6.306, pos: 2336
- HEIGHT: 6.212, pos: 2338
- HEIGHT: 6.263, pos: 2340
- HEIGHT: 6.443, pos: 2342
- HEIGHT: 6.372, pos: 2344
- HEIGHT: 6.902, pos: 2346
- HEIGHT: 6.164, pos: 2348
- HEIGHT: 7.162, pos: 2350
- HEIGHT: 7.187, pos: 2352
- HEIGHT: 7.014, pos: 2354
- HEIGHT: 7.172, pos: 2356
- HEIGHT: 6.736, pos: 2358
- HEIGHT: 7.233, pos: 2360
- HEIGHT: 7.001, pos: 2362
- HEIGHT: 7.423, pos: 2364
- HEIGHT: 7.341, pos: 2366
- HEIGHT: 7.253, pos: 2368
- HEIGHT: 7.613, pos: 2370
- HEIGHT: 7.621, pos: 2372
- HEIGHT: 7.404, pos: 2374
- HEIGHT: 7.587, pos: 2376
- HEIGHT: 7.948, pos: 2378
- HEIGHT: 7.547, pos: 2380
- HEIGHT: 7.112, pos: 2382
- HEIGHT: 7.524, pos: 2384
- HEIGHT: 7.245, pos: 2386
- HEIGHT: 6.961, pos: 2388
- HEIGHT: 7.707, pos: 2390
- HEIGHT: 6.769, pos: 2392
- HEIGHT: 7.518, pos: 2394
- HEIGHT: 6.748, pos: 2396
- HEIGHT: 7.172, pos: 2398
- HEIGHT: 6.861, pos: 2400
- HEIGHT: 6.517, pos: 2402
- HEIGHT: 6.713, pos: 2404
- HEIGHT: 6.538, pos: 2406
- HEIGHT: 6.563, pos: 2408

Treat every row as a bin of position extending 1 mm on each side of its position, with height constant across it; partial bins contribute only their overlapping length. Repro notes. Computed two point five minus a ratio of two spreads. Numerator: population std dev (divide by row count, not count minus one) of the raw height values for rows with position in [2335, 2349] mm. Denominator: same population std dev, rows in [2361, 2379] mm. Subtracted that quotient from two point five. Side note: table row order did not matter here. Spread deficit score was 1.6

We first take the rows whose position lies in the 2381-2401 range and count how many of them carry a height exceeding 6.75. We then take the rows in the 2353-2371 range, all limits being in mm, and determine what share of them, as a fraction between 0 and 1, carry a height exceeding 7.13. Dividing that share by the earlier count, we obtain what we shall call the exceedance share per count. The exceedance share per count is 0.07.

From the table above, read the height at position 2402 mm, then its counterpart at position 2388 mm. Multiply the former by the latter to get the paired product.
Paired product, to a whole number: 45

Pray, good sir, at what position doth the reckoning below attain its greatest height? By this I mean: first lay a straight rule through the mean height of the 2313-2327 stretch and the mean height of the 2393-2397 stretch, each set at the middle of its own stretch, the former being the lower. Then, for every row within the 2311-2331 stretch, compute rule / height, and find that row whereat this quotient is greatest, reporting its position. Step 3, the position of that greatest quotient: 2322 mm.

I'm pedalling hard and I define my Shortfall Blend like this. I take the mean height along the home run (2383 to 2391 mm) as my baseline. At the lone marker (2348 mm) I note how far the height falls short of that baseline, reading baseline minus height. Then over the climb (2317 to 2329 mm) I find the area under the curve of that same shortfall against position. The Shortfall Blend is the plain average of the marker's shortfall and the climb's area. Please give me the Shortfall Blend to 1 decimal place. 5.8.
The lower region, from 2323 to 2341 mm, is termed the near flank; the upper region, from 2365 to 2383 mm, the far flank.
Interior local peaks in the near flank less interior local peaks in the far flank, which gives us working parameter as 1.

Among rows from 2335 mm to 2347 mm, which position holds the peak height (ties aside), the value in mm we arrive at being 2346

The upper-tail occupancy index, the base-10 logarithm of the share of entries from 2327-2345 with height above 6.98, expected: -1.0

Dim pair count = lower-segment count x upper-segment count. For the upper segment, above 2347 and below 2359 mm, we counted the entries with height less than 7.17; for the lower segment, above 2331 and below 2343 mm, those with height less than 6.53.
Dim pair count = 20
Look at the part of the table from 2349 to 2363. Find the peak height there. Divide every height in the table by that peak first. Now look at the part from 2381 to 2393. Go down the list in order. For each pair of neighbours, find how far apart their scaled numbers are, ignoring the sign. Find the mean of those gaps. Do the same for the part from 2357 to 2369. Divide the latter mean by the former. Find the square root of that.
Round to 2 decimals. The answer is 0.70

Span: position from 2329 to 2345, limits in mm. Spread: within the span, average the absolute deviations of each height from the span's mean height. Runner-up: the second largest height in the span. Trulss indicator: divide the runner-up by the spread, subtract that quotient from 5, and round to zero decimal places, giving -27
